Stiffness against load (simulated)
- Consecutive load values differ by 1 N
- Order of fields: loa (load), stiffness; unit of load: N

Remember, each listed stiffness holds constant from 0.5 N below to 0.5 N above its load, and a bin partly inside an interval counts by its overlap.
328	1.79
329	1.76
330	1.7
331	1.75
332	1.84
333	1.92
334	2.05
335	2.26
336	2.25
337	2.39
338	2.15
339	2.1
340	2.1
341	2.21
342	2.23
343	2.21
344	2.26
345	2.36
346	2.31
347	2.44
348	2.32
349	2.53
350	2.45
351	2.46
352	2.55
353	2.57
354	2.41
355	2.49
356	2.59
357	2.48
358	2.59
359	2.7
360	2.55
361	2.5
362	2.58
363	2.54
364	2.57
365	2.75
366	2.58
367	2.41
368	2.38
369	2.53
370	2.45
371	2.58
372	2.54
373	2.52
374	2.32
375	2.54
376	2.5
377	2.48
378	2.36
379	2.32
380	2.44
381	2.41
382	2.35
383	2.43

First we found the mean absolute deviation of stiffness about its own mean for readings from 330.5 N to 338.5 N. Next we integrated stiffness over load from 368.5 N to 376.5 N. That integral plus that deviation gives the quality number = 20.2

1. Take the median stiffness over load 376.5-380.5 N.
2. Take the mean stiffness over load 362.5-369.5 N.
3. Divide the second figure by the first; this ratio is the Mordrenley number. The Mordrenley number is 1.06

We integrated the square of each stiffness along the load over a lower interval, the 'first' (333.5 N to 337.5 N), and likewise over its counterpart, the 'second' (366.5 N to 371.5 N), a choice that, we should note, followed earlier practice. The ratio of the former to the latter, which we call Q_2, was 0.66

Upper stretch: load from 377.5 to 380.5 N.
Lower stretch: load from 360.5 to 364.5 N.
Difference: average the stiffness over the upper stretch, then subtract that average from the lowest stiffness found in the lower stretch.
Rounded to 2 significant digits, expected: 0.13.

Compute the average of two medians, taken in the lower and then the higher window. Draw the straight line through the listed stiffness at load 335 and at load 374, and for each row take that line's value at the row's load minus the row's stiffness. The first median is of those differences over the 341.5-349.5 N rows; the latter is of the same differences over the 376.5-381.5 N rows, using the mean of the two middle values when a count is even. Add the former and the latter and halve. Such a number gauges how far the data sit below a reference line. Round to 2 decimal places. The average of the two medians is -0.06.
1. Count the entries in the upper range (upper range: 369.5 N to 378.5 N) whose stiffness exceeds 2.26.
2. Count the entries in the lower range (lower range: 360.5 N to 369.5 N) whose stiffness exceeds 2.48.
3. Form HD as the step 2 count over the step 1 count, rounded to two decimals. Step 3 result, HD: 0.78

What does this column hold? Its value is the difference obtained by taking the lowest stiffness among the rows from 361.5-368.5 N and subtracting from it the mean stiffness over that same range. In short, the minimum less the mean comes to -0.16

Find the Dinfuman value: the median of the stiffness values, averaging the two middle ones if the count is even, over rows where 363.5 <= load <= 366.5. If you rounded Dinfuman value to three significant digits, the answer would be 2.58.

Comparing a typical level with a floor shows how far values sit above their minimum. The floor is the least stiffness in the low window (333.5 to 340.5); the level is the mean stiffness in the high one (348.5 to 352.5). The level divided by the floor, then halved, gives 0.609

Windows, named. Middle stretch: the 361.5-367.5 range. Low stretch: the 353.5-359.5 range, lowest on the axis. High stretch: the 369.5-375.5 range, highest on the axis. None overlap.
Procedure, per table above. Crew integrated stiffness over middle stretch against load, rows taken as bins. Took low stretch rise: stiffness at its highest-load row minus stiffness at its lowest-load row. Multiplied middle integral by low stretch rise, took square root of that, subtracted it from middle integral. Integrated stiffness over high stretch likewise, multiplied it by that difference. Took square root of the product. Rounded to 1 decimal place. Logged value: 14.1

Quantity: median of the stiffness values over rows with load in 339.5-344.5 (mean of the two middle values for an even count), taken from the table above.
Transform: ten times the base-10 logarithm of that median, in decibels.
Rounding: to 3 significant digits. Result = 3.44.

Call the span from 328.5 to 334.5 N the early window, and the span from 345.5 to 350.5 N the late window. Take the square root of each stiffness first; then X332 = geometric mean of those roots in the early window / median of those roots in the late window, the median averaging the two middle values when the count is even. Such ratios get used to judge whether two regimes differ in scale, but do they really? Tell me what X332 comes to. 0.87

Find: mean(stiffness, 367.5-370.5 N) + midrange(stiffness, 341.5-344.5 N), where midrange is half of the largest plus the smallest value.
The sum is 4.69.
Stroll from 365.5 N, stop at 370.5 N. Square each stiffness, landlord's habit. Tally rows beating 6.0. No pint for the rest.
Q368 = 3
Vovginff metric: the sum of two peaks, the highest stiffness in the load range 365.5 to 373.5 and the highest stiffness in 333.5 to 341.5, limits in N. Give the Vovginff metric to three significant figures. 4.97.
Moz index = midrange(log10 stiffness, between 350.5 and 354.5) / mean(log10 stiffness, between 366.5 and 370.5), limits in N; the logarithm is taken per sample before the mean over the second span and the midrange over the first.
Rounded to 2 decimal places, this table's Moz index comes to 1.02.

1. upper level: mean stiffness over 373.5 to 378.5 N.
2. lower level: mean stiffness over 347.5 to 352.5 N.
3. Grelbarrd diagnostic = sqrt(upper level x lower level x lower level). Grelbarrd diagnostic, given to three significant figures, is 3.85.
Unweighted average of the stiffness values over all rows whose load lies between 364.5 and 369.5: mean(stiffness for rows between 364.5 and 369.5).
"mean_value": 2.5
